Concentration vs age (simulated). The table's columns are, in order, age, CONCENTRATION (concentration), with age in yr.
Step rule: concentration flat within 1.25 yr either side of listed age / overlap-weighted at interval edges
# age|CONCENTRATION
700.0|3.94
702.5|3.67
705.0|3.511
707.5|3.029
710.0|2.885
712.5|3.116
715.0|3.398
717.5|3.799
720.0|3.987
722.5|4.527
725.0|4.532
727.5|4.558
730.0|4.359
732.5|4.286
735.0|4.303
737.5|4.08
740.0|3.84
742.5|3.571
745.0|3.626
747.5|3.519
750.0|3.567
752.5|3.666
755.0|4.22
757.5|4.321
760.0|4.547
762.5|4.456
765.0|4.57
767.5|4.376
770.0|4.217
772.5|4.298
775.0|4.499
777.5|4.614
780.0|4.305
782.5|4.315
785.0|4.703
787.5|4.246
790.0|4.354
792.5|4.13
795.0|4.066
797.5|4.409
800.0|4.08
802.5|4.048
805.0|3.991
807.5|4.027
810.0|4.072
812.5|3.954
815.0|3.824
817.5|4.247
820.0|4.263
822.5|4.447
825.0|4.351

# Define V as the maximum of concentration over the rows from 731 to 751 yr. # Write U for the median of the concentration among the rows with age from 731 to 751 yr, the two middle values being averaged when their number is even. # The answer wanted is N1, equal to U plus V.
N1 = 8.0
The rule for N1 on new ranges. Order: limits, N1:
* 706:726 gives 8.1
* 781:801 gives 9.0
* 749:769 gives 8.9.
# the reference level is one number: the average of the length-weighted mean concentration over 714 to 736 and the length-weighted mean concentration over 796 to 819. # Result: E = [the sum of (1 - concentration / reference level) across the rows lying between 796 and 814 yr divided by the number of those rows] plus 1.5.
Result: 1.51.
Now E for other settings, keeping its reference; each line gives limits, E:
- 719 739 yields 1.45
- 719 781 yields 1.49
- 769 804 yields 1.46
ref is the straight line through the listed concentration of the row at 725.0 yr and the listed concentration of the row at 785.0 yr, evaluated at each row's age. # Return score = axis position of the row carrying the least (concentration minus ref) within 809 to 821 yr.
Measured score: 815.0 yr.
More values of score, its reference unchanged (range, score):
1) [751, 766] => 752.5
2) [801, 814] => 812.5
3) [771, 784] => 780.0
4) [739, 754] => 747.5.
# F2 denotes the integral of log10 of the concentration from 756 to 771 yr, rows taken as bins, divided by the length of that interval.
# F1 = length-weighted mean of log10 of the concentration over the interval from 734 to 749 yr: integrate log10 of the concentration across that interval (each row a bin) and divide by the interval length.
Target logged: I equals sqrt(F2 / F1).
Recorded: 1.05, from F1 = 0.580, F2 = 0.645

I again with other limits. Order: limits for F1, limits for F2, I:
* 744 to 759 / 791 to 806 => 1.03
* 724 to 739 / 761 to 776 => 1.00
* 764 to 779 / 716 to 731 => 0.99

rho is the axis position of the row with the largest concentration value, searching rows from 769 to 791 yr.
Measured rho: 785.0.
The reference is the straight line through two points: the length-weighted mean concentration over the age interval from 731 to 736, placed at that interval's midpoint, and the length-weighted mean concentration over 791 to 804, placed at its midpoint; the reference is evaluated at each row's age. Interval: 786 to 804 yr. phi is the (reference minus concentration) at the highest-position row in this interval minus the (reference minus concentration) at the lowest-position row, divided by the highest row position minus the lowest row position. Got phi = 0.01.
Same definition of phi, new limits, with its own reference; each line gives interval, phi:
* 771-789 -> 0.00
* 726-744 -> 0.06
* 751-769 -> -0.05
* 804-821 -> -0.02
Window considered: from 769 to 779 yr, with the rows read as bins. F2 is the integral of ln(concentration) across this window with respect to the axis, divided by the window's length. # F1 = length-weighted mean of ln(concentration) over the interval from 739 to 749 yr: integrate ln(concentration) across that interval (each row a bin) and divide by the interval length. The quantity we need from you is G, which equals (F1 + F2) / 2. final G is 1.39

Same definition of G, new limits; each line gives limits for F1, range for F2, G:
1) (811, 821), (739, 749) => 1.35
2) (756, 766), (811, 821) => 1.45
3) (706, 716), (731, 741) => 1.28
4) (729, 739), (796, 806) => 1.43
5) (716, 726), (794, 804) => 1.42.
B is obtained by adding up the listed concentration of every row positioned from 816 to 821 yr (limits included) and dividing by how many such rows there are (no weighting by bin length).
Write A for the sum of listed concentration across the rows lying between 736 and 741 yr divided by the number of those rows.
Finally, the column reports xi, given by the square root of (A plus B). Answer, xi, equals 2.87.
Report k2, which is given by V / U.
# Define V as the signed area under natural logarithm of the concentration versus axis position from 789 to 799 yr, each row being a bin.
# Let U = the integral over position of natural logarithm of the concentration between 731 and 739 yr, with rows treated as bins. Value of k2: 1.3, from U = 12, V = 14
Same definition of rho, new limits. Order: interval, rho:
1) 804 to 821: 820.0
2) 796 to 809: 797.5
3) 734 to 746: 735.0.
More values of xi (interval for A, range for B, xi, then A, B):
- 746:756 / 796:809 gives 2.80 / 3.74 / 4.1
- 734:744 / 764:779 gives 2.89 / 3.95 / 4.4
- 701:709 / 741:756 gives 2.66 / 3.40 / 3.7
